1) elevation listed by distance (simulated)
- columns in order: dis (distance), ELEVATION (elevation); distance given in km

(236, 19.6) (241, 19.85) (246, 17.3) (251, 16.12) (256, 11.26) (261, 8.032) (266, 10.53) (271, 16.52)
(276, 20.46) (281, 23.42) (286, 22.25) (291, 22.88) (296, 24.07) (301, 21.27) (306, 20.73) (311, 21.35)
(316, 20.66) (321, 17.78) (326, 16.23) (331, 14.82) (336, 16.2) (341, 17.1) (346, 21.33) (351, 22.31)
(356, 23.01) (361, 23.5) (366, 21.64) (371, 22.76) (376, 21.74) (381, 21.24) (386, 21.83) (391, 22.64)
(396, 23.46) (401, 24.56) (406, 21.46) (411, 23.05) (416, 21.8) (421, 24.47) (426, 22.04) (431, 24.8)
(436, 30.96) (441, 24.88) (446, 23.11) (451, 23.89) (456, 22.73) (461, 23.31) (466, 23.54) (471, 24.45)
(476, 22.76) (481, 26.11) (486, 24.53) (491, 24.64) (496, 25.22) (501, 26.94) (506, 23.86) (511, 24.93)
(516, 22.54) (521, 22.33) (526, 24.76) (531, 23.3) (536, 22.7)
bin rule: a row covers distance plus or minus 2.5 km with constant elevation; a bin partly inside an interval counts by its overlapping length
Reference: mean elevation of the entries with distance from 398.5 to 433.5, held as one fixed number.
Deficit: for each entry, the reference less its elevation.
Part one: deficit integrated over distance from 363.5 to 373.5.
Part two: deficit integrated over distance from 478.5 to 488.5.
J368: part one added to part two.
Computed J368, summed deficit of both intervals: -12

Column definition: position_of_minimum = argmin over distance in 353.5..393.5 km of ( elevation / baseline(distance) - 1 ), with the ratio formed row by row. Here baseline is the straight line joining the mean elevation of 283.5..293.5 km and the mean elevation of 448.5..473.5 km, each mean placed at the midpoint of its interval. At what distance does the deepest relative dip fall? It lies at 381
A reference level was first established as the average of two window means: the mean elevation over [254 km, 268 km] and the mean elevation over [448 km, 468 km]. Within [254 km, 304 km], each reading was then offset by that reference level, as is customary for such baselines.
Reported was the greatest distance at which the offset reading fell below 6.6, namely 301 km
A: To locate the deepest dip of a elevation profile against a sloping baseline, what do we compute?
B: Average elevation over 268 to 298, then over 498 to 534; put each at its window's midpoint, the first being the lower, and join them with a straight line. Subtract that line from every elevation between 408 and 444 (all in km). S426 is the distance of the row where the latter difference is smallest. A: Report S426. 416 km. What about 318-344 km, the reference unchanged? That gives 331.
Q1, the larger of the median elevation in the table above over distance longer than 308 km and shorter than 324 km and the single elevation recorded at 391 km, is 22.6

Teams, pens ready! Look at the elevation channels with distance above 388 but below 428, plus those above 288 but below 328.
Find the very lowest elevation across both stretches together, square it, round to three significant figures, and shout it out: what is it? 263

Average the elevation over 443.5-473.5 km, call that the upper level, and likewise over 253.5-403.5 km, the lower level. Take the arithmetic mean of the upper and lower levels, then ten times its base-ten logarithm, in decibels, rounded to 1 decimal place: 13.4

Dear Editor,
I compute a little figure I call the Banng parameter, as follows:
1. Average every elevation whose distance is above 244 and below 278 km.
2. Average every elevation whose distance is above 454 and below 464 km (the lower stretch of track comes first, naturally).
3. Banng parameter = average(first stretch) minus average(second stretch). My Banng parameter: -9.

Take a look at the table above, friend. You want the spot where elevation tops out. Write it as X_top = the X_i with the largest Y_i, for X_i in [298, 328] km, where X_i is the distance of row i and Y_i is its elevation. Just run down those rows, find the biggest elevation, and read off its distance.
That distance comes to 311 km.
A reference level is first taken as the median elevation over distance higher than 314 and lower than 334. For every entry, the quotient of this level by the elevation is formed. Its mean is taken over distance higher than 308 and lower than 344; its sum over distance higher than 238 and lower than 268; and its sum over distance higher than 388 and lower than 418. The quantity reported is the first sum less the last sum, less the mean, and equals 2.7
